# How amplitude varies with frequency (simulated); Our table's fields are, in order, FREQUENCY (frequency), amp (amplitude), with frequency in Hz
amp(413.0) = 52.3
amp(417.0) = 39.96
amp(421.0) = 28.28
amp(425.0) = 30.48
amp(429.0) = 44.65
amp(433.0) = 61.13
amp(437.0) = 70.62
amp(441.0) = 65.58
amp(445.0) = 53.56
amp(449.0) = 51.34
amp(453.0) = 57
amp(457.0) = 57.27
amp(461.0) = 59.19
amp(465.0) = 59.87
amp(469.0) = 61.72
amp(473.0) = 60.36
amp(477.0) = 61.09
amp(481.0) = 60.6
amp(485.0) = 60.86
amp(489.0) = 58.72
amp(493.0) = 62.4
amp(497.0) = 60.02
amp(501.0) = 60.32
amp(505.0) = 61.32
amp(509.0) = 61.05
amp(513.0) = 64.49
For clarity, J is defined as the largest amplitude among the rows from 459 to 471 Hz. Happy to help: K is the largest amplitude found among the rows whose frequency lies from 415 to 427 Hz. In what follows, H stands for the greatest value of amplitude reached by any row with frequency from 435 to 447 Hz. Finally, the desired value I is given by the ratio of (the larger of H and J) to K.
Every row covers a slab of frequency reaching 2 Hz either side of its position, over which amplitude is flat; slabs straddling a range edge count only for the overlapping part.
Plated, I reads 1.77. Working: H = 70.62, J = 61.72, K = 39.96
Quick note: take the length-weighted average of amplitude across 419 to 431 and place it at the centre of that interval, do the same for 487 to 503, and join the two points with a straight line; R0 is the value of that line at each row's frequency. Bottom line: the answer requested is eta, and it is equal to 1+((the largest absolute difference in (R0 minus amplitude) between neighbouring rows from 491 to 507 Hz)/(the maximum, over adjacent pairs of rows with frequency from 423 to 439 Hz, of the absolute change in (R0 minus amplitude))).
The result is 1.3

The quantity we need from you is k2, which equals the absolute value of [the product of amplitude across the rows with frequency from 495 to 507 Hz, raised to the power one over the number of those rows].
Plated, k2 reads 60.6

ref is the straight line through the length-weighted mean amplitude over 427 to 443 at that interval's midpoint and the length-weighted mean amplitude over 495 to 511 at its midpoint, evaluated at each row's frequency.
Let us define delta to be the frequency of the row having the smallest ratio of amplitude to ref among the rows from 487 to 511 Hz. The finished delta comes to 489.0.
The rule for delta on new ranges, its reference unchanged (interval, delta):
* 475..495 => 489.0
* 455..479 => 457.0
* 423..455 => 425.0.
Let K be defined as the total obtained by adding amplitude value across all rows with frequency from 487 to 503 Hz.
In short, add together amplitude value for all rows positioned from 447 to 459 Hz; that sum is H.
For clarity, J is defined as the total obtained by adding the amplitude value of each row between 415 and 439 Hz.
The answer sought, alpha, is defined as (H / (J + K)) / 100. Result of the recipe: 0.0032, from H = 166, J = 275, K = 241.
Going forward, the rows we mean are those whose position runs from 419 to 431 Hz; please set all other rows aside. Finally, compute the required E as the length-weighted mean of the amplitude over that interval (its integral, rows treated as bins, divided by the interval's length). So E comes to 34.5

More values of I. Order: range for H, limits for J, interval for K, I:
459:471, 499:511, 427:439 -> 0.87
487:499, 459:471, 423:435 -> 1.02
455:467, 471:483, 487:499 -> 0.98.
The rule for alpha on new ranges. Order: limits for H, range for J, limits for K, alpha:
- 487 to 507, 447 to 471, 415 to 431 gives 0.0062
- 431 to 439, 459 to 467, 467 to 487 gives 0.0031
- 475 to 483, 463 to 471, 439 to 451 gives 0.0042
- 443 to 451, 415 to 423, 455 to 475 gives 0.0029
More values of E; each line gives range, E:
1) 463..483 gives 60.7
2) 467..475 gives 61.0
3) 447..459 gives 55.2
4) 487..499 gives 60.4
